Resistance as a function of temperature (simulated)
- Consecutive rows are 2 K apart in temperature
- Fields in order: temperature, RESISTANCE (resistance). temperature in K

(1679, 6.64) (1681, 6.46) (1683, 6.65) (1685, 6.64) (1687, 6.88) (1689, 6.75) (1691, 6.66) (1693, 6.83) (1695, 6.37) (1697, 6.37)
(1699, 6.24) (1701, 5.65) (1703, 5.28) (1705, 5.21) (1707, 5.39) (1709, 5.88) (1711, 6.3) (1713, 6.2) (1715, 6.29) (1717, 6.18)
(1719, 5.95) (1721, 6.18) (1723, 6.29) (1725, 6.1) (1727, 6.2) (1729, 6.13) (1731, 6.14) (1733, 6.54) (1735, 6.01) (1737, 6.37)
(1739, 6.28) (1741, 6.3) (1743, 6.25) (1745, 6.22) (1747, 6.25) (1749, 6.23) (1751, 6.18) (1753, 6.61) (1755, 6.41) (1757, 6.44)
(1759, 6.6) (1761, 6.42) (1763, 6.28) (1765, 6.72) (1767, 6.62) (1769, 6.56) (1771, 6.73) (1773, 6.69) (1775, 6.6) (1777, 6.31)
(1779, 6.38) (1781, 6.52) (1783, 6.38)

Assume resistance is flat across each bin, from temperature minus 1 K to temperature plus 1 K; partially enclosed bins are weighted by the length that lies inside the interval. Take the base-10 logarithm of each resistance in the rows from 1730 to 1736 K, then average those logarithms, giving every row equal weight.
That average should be 0.794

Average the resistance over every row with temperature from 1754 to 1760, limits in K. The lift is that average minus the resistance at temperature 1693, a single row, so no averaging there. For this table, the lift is -0.3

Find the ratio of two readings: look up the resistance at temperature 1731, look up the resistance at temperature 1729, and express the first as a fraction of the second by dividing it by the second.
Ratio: 1.00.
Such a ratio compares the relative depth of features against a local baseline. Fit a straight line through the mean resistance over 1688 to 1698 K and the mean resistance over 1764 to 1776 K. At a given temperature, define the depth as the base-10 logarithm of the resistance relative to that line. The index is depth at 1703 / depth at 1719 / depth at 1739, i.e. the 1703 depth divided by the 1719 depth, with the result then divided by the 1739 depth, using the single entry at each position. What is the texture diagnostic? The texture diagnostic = -90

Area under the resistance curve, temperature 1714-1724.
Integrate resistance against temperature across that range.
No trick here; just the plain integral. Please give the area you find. 62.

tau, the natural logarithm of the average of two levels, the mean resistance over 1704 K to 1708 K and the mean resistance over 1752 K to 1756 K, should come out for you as 1.78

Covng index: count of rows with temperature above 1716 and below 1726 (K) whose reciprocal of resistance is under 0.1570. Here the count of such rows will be 0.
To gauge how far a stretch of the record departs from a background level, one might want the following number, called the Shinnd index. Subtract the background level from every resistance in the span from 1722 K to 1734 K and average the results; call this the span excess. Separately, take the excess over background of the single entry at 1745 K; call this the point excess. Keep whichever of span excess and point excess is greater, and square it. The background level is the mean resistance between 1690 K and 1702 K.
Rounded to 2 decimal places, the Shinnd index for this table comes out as 0.01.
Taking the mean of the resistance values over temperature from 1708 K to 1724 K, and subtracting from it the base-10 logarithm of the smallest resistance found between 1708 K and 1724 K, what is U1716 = 5.4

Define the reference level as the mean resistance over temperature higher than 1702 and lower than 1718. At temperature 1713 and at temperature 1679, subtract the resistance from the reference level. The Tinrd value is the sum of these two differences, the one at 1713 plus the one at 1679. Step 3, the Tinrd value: -1.16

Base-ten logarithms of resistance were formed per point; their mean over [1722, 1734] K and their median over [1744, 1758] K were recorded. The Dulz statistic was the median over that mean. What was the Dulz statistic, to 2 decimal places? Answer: 1.00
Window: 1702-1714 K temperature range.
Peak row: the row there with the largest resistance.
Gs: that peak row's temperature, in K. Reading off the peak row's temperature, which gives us 1711 K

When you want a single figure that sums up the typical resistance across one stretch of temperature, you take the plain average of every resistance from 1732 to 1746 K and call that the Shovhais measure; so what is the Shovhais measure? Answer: 6.28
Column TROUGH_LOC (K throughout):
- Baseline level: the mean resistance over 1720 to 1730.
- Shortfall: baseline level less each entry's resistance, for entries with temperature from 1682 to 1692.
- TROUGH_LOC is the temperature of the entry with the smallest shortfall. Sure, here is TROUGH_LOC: 1687 K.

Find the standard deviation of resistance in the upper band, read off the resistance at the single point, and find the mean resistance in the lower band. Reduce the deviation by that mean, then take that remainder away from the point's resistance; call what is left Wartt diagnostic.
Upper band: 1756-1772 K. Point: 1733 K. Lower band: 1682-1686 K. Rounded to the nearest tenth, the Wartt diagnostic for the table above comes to 13.0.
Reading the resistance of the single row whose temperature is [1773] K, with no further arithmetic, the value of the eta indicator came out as 6.69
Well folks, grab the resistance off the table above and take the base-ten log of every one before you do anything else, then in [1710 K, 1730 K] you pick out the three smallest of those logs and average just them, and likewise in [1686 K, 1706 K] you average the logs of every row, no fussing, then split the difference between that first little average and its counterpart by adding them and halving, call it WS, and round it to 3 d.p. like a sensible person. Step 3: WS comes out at 0.787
